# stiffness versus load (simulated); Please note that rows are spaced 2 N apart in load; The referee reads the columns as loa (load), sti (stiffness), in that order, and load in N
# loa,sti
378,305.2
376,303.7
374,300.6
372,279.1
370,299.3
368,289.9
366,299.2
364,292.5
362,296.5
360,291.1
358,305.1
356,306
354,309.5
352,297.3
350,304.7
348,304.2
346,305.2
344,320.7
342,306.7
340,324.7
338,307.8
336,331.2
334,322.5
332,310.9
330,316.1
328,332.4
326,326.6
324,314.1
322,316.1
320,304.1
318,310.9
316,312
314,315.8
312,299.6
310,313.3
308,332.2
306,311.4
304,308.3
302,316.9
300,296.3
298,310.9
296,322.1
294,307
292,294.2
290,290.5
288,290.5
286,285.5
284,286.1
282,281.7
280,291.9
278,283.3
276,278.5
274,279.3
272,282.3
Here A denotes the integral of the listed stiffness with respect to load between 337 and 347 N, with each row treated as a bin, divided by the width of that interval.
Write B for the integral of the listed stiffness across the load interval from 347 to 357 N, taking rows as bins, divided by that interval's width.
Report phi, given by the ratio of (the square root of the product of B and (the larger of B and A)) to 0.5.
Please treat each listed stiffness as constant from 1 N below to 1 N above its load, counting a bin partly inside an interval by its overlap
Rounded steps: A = 313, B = 304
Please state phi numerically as 617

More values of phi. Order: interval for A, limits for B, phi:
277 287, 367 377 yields 589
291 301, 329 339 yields 635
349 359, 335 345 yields 636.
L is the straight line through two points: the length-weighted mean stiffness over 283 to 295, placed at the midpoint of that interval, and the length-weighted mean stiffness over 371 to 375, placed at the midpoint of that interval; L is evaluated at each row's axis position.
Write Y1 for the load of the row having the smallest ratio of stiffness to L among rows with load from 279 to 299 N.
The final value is 282 N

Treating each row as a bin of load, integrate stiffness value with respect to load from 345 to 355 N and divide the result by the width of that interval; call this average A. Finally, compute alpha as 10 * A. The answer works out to 3042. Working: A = 304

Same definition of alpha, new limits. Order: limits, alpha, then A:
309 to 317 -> 3102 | 310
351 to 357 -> 3043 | 304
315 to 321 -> 3090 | 309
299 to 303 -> 3066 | 307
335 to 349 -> 3144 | 314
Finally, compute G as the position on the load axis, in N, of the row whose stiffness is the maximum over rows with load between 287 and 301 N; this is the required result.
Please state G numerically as 296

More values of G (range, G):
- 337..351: 340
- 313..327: 326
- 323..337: 328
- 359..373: 370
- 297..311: 308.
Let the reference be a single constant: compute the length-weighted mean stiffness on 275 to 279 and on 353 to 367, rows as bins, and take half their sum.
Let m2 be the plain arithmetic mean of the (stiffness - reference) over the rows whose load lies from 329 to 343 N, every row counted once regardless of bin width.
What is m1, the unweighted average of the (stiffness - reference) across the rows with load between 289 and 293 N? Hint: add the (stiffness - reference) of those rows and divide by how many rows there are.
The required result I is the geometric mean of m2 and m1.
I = 7.1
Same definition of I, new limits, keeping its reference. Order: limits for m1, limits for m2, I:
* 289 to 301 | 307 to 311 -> 20.5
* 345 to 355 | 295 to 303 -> 17.0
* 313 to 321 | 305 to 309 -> 25.2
